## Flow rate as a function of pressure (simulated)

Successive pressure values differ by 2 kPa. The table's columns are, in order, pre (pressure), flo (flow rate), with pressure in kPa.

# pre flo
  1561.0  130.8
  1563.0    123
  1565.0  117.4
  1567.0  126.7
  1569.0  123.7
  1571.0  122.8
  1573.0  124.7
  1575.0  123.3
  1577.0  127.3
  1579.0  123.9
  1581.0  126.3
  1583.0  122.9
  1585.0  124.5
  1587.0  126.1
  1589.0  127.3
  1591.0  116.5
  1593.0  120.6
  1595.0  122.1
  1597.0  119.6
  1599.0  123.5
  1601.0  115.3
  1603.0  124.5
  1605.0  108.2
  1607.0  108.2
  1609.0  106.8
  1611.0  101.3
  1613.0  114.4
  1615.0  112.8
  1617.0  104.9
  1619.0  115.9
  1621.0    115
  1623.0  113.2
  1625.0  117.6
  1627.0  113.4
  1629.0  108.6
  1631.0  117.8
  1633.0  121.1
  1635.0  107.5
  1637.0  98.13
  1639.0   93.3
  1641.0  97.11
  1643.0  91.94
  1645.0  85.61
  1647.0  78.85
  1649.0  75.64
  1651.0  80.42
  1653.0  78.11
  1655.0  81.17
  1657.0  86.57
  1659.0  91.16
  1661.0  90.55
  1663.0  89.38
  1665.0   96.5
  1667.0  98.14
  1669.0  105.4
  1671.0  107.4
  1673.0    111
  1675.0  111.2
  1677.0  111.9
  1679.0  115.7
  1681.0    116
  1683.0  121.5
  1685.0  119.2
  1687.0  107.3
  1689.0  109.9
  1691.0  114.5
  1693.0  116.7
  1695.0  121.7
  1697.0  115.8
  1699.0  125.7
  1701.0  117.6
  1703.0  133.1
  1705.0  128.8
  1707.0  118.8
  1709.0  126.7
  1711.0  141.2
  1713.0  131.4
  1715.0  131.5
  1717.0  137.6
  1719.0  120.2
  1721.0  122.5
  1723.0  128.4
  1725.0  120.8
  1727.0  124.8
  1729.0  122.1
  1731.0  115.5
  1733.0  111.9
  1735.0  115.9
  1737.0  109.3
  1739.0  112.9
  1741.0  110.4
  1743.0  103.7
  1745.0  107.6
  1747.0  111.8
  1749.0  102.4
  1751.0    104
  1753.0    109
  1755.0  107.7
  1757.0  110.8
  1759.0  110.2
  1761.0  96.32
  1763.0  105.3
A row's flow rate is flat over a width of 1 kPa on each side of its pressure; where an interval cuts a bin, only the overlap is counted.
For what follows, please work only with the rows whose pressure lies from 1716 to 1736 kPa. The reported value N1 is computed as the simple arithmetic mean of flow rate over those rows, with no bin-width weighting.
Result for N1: 122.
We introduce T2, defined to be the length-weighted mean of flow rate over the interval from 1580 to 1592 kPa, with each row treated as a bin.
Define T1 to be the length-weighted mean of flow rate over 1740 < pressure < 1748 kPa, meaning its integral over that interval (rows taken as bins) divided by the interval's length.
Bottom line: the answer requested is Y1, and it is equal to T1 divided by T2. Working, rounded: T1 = 108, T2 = 124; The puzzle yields 0.87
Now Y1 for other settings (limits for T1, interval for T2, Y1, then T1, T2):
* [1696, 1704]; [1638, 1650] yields 1.41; 123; 87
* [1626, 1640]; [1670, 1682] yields 0.97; 109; 112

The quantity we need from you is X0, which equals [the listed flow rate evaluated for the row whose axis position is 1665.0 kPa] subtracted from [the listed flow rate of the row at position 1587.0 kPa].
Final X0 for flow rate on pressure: 30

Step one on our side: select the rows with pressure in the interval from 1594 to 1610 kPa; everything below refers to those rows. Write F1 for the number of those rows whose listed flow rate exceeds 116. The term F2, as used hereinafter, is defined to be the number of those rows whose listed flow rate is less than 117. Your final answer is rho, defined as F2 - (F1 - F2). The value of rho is 4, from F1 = 4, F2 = 4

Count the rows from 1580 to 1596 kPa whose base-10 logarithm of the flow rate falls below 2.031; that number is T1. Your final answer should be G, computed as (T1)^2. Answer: 0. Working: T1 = 0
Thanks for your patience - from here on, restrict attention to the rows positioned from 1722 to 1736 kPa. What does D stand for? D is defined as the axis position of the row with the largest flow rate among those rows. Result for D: 1723.0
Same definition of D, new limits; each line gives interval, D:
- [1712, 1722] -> 1717.0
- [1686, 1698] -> 1695.0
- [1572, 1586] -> 1577.0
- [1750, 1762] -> 1757.0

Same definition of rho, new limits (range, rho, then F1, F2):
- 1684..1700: 6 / 4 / 5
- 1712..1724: -6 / 6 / 0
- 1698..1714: -8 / 8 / 0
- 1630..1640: 4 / 2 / 3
